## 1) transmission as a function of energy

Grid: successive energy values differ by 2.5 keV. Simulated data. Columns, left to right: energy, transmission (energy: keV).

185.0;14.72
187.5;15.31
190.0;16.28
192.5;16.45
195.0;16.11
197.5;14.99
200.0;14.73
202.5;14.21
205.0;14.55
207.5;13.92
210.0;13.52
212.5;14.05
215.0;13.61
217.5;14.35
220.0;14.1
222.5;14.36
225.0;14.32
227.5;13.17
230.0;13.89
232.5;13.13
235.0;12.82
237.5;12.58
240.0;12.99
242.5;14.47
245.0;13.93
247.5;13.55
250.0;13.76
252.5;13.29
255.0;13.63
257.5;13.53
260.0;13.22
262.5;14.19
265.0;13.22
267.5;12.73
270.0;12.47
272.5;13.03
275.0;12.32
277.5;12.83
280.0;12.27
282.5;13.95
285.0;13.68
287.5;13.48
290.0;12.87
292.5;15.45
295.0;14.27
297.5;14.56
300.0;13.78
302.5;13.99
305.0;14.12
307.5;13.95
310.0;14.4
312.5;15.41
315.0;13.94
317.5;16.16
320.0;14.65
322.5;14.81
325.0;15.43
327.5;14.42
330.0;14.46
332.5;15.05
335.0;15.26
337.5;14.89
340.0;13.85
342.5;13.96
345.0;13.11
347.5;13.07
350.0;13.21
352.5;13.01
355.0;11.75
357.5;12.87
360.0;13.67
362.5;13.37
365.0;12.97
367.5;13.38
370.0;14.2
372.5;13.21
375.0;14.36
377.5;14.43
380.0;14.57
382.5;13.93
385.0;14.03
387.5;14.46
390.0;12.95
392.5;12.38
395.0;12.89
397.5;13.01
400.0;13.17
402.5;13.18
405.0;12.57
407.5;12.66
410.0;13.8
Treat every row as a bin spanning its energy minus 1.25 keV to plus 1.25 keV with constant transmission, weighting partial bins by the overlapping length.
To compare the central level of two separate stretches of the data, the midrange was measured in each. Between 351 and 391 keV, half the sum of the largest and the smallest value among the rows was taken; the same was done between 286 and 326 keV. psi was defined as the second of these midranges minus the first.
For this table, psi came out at 1.4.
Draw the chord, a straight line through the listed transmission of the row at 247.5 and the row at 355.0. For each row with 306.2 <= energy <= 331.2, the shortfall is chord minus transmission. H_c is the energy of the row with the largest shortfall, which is 307.5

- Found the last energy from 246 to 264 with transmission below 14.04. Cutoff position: 260.0 keV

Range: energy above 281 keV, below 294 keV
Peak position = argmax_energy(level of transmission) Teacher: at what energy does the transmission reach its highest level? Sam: 292.5 keV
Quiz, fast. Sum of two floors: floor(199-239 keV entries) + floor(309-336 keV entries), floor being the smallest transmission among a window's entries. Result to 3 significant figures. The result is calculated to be 26.5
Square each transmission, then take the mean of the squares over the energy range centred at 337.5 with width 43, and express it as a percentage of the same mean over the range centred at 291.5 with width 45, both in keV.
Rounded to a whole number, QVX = 106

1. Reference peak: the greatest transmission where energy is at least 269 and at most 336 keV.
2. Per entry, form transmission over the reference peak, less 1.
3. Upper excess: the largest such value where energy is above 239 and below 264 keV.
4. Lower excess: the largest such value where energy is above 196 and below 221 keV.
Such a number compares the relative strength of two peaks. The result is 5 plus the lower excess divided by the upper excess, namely 5.7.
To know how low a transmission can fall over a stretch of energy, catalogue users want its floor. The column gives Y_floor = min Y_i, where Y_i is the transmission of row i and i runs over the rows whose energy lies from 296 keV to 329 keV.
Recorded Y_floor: 13.78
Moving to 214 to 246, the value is 12.58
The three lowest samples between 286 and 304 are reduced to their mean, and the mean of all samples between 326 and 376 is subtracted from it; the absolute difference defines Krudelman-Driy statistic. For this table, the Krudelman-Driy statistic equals 0.33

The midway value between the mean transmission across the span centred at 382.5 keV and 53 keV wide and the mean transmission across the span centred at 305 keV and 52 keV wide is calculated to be 13.9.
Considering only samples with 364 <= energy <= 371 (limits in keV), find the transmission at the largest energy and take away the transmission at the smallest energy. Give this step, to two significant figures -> 1.2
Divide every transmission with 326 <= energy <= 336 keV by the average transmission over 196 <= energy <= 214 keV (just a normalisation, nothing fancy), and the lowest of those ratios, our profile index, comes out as 1.01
